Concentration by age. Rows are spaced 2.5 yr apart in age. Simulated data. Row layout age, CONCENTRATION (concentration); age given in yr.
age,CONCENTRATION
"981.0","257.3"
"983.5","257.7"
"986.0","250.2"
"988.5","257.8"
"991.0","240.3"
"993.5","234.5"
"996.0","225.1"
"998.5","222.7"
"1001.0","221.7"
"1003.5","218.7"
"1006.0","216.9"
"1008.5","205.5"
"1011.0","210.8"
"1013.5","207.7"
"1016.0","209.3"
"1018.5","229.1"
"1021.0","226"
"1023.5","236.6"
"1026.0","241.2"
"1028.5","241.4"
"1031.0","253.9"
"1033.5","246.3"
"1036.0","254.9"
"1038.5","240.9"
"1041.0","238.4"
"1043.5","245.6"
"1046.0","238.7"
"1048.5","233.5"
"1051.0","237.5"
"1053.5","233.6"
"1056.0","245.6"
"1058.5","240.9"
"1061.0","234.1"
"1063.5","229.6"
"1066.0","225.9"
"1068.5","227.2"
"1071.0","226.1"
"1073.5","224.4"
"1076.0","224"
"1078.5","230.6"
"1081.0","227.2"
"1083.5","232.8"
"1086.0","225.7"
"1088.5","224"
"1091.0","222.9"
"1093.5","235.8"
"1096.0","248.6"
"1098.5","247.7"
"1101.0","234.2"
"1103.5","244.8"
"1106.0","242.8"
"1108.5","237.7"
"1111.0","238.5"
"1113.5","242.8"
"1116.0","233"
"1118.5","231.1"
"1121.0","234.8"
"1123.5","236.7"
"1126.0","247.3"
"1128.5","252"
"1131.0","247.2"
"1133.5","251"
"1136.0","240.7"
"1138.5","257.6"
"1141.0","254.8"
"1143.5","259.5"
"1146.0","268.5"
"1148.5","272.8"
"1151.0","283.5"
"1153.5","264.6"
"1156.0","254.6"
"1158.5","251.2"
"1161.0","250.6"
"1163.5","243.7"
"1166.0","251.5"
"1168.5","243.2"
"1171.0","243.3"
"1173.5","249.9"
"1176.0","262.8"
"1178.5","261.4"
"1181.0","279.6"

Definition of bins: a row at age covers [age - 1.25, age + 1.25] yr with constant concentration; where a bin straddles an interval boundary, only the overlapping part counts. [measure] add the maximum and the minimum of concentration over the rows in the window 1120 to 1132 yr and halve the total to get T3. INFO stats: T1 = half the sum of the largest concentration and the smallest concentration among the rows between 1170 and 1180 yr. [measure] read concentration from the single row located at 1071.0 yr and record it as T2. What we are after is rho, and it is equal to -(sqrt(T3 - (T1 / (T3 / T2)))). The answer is -2.9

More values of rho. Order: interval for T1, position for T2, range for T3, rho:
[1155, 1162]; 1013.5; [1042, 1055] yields -4.5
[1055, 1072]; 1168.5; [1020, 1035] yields -1.0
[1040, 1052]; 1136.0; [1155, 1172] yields -4.2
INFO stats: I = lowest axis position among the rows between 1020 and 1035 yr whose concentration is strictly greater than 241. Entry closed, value 1026.0 yr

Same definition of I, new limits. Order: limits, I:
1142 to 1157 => 1143.5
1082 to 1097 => 1096.0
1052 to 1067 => 1056.0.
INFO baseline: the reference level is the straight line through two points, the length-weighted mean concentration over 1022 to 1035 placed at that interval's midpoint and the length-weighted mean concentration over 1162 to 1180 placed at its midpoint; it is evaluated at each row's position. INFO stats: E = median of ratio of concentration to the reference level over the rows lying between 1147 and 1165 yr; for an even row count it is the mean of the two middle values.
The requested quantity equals 1.02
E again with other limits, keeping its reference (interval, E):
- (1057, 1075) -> 0.92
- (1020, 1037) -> 0.99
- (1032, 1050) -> 0.99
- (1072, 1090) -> 0.91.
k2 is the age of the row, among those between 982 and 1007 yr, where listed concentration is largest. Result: 988.5 yr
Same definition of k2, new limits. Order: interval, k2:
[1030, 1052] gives 1036.0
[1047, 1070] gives 1056.0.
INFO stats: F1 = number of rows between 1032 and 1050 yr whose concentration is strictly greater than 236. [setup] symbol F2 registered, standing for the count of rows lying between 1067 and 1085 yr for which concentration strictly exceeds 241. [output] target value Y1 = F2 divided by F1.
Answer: 0.00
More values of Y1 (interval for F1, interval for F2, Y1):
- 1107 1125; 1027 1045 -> 1.25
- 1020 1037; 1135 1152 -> 1.00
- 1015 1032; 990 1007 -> 0.00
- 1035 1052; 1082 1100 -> 0.33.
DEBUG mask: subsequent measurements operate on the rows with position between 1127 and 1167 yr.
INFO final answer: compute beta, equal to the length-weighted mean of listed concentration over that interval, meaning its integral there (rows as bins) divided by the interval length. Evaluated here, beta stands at 256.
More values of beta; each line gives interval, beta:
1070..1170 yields 244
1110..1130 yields 240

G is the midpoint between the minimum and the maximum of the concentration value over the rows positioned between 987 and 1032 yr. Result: 232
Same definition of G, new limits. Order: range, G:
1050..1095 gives 234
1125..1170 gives 262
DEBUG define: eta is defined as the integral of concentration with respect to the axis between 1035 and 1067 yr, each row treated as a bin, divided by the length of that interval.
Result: 238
